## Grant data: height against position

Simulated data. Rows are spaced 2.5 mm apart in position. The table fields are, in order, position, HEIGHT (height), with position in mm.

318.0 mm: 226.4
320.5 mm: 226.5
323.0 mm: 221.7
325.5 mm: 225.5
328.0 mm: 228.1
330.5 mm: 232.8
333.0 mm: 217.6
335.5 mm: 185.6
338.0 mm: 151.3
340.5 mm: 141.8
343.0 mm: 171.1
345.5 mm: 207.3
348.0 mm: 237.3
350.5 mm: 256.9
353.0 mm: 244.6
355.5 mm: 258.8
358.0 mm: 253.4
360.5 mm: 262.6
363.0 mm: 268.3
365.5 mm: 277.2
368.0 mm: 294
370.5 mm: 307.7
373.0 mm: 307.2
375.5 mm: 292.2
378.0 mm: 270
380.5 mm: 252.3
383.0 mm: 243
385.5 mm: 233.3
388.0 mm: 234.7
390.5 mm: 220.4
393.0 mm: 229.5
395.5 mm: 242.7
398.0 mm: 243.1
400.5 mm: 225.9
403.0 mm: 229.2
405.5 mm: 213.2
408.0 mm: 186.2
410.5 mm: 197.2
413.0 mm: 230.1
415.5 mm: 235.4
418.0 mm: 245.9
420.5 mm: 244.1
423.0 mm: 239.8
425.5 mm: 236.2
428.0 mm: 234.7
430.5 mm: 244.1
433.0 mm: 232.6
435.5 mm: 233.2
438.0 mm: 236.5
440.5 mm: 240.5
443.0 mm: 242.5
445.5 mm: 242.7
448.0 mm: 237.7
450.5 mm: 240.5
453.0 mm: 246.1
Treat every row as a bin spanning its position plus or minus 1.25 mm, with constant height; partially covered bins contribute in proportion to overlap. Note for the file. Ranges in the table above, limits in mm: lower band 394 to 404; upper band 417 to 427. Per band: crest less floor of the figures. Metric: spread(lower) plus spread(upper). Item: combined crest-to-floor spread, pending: 27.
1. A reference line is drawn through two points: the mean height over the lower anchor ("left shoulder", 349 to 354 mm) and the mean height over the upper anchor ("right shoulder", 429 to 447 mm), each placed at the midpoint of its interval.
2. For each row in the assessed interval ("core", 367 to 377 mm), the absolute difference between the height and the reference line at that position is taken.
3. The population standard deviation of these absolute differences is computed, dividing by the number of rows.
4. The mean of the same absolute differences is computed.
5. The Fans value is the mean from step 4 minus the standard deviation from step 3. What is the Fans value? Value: 45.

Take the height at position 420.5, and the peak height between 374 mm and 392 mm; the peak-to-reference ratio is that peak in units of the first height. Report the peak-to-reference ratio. 1.20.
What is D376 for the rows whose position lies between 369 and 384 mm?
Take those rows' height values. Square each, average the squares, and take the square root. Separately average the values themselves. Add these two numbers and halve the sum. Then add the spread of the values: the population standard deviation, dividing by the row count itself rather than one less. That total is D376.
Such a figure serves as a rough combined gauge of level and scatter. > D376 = 305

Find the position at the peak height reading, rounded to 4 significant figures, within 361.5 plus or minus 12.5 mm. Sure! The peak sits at 370.5 mm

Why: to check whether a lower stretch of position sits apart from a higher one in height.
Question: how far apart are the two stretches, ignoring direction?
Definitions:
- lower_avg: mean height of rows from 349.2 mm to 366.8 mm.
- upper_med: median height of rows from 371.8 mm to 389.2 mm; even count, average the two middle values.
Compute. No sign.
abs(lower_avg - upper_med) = 8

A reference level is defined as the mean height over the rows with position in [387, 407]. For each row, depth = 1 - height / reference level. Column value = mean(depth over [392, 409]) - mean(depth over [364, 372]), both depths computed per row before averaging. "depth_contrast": 0.30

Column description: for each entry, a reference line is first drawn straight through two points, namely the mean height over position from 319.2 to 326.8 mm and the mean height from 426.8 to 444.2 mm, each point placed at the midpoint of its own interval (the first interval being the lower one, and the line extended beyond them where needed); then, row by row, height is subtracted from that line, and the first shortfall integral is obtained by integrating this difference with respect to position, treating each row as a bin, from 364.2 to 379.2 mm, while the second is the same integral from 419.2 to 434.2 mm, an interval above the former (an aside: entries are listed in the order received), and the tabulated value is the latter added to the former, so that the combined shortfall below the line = -945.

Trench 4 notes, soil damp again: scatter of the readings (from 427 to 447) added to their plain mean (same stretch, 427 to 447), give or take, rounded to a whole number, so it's 243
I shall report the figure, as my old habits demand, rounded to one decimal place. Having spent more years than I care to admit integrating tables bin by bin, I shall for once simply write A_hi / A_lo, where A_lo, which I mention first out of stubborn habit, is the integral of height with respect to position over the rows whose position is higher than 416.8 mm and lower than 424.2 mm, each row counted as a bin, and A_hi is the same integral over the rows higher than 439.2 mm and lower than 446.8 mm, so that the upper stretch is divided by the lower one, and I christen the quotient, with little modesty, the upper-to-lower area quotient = 1.0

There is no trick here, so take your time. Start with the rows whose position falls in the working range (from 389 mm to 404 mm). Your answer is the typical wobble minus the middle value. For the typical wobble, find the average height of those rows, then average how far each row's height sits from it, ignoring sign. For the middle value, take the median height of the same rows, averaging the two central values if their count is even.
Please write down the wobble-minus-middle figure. -222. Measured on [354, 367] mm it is -256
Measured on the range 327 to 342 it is -168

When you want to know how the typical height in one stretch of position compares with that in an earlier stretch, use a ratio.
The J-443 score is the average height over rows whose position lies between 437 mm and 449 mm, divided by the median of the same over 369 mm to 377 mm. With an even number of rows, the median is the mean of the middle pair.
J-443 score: 0.78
